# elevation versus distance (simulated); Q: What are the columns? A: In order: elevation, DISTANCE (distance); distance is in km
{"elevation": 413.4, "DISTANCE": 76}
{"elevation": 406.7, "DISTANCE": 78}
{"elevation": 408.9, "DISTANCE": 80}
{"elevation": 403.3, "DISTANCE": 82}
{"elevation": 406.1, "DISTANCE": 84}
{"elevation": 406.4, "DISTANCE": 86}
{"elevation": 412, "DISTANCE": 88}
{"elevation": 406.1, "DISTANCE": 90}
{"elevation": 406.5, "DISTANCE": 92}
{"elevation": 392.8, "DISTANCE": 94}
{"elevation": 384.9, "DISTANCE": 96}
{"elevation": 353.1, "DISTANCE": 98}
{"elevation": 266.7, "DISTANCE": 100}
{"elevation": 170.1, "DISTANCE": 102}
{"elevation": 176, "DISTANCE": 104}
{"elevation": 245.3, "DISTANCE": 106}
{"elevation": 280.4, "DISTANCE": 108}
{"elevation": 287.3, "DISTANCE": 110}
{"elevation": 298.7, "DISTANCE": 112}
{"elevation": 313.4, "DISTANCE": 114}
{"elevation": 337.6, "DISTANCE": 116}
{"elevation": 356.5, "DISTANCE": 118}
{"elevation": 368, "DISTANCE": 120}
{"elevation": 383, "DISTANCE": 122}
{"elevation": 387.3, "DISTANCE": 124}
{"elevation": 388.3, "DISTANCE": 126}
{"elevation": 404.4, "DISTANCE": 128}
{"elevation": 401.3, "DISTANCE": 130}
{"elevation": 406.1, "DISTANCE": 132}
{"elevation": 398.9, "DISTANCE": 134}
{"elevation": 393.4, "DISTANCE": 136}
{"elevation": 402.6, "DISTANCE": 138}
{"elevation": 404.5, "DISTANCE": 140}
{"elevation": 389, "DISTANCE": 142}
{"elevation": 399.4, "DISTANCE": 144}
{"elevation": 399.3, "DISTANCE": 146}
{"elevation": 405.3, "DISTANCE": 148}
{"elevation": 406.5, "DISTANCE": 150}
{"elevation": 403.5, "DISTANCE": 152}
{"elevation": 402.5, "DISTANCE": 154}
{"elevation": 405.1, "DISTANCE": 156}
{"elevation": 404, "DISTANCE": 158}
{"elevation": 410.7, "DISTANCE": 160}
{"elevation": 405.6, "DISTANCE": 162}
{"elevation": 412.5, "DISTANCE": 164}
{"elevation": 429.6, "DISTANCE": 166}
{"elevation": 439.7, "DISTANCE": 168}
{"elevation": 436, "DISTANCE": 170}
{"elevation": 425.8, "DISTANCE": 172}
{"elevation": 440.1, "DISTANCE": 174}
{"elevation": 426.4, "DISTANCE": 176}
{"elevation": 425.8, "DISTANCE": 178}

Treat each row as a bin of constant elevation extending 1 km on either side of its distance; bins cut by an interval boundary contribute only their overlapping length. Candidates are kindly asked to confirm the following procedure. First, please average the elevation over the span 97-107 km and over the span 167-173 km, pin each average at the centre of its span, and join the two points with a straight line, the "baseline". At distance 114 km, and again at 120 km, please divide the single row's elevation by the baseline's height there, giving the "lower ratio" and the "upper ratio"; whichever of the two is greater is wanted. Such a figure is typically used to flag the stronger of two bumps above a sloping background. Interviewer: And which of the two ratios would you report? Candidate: 1.26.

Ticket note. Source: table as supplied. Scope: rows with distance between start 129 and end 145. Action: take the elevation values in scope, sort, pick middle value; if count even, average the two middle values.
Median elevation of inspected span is 400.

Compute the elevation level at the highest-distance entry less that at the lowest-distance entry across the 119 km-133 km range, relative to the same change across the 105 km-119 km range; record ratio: 0.34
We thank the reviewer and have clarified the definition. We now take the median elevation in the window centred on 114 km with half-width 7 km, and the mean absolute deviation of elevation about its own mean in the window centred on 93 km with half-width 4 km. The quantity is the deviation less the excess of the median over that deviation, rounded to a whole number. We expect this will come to -296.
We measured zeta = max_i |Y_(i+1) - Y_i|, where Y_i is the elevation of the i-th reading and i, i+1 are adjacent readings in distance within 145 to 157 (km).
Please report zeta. 6.0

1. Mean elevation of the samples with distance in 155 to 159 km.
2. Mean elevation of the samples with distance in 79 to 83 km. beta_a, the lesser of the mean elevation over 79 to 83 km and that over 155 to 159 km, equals 405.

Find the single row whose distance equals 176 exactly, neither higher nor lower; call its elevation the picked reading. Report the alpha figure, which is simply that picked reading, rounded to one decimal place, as 426.4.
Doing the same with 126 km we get 388.3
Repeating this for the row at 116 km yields 337.6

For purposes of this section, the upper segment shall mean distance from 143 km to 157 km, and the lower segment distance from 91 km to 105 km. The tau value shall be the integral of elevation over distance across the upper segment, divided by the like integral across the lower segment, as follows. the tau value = 1.3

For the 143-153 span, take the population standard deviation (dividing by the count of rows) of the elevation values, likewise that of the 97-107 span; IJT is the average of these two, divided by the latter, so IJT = 0.522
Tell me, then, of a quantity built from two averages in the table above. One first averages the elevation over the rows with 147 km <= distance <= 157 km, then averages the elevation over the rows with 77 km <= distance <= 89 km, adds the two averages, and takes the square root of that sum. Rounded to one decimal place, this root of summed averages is 28.5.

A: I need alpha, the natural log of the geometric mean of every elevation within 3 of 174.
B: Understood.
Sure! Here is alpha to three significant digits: 6.07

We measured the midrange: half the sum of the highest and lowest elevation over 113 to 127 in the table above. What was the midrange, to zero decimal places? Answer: 351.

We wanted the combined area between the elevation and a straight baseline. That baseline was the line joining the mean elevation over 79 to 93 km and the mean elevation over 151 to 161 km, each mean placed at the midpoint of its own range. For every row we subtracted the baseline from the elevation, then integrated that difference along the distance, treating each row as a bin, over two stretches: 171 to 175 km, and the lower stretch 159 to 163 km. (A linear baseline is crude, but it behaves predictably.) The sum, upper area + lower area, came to 125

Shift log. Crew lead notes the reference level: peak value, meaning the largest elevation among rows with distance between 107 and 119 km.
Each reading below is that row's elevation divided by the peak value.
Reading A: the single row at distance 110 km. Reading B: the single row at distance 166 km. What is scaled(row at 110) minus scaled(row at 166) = -0.40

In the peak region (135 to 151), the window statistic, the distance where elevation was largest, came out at 150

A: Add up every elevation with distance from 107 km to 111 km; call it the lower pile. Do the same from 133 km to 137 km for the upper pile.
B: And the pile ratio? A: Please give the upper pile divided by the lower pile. 1.40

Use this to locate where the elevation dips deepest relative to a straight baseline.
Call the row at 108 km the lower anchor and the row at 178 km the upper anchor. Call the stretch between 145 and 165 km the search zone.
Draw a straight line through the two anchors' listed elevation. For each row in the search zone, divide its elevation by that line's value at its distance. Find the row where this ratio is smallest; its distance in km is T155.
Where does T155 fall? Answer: 162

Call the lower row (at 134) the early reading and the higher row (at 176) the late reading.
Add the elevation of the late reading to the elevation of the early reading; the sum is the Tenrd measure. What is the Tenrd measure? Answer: 825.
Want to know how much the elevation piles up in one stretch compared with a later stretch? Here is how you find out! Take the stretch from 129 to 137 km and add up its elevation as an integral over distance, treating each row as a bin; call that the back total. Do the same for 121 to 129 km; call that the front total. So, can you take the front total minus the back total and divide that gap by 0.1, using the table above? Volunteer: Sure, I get -734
